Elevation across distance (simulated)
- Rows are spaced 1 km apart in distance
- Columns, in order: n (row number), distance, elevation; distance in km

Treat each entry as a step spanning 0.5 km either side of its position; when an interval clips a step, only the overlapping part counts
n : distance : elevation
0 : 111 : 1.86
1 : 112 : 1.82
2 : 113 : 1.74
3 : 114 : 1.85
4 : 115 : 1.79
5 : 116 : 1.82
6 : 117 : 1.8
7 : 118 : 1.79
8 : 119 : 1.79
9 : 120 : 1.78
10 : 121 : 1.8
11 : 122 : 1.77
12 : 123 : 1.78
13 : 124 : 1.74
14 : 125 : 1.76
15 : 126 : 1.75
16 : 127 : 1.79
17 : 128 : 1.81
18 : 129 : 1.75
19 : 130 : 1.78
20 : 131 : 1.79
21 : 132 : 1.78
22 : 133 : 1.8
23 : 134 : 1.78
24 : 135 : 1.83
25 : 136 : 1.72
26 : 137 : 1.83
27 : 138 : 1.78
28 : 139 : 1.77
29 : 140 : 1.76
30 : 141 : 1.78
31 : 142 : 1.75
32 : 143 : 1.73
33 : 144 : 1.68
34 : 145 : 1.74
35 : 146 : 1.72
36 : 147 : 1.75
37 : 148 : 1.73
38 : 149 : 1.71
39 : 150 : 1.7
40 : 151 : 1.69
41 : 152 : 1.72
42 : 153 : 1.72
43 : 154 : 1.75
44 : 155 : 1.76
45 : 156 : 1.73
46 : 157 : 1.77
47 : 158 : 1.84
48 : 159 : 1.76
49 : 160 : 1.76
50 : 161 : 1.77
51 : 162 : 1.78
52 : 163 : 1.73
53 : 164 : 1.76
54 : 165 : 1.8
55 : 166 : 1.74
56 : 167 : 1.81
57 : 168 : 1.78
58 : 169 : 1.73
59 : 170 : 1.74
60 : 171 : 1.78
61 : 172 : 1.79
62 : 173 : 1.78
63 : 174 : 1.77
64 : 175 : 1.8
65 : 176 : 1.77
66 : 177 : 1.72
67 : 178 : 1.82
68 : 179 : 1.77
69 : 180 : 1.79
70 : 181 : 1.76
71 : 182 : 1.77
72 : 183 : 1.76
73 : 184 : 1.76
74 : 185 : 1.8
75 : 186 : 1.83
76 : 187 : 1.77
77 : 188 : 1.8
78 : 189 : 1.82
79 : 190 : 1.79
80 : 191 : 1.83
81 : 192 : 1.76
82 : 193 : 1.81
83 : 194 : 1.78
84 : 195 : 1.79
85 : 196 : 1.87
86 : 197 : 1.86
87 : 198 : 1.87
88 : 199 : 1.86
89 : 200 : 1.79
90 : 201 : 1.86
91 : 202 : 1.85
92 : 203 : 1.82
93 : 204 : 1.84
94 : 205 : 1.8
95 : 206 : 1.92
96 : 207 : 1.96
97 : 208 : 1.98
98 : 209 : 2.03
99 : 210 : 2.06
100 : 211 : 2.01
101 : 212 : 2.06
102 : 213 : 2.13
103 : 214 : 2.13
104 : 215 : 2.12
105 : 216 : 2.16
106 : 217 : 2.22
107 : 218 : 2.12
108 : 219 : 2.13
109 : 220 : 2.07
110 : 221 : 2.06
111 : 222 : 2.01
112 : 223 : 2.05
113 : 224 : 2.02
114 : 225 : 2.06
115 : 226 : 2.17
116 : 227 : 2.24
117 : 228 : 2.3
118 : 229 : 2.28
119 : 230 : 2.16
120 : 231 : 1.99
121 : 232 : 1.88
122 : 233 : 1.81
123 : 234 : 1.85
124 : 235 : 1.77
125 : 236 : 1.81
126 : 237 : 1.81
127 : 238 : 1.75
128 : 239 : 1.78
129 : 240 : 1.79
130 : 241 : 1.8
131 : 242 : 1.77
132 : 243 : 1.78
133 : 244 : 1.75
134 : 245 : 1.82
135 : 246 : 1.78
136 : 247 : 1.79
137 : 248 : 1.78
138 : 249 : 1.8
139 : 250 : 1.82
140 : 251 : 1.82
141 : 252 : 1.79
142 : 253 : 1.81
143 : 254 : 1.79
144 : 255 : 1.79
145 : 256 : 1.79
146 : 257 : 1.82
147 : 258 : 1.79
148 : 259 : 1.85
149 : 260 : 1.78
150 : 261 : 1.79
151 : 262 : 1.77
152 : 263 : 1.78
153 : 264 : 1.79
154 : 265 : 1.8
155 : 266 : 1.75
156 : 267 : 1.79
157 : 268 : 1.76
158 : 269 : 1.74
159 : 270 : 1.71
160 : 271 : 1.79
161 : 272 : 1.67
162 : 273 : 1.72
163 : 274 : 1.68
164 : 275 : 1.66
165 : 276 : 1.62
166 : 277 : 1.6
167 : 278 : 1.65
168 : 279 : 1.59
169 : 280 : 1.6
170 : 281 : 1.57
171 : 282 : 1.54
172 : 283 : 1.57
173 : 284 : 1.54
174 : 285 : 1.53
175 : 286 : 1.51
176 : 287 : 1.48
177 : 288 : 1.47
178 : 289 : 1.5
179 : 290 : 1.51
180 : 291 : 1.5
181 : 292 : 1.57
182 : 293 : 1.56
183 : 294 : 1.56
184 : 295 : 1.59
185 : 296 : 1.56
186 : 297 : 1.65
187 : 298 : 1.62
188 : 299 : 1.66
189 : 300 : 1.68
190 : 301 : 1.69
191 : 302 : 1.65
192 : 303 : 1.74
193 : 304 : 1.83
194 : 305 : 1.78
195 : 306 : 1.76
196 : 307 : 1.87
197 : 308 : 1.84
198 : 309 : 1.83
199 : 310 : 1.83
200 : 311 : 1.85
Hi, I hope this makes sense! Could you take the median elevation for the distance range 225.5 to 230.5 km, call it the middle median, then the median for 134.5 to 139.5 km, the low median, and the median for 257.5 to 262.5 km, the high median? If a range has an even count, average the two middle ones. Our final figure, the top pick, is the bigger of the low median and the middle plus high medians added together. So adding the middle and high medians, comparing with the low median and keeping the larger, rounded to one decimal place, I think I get 4.0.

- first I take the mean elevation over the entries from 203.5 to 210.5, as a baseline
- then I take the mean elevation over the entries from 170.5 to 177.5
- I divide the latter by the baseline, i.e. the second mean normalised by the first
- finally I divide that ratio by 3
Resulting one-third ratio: 0.304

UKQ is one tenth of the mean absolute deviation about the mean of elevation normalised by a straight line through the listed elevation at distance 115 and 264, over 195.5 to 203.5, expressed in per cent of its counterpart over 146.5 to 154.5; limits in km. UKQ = 12.8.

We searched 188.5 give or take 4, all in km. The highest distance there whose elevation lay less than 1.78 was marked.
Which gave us 192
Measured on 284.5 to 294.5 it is 294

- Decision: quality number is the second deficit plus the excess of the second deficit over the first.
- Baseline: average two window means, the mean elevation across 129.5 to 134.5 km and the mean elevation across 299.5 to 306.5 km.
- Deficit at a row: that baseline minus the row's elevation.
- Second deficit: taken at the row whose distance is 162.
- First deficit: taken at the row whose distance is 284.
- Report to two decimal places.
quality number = -0.26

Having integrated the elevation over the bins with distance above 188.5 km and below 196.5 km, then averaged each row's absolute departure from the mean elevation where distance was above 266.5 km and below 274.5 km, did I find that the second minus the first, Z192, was -14.41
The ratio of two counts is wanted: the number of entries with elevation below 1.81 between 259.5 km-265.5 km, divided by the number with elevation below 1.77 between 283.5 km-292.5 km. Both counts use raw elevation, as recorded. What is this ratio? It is 0.7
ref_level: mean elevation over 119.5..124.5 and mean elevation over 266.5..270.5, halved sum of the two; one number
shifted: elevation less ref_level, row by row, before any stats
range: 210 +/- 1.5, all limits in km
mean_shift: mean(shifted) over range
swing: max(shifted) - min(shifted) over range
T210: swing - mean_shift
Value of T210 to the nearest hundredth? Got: -0.22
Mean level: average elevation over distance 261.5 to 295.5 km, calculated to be 1.63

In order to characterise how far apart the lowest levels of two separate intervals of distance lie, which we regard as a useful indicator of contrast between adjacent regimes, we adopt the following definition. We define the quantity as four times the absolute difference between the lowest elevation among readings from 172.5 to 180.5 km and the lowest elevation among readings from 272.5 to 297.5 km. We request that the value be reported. 1.0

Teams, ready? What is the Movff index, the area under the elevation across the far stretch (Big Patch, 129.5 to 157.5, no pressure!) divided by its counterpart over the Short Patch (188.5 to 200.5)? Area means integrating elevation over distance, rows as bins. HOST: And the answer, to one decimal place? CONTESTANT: 2.2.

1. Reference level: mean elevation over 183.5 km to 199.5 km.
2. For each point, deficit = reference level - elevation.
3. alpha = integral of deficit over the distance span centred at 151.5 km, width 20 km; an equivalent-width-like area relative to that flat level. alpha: 1.5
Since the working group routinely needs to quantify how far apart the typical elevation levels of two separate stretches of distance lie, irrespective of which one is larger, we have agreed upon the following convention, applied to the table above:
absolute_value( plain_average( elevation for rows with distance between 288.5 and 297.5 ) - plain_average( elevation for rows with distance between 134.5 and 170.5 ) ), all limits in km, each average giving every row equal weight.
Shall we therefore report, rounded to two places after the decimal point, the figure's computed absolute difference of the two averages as 0.20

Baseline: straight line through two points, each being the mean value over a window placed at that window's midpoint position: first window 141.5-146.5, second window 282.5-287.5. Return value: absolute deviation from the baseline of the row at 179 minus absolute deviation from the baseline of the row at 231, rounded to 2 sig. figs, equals -0.29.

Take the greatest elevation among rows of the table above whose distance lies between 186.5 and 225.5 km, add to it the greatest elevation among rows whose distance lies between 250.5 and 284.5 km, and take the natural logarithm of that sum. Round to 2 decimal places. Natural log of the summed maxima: 1.40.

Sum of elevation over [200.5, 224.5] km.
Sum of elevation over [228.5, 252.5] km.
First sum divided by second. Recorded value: 1.10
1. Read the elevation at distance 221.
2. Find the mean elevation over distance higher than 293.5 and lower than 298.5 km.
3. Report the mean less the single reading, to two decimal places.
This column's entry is -0.46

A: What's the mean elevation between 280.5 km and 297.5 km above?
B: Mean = 1.54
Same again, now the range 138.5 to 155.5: 1.73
